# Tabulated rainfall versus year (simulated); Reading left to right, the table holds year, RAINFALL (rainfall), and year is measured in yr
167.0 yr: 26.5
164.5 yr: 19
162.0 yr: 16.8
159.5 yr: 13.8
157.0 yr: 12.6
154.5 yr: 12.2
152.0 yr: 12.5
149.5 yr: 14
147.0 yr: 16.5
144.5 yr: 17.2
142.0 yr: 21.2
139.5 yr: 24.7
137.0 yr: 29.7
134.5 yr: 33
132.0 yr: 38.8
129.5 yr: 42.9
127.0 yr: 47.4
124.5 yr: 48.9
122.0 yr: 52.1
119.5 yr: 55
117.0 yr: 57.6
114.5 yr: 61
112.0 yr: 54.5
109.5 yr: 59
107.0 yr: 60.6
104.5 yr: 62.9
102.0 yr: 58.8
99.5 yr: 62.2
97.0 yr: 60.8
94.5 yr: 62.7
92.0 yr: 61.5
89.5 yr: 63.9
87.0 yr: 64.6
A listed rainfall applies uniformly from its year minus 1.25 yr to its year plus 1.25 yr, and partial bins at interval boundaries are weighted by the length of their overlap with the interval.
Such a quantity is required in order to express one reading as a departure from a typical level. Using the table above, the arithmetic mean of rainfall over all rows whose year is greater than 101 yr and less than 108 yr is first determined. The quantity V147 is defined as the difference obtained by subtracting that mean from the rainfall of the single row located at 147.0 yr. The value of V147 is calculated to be -44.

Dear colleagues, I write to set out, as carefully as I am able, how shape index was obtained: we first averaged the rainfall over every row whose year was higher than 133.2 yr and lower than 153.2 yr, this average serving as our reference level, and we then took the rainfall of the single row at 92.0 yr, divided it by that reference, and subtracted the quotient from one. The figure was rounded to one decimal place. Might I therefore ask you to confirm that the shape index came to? -1.9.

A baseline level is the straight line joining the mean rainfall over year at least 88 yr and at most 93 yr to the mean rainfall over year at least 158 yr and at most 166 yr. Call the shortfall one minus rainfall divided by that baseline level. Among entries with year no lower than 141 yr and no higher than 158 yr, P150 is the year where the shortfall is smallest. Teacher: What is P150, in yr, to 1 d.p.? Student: 142.0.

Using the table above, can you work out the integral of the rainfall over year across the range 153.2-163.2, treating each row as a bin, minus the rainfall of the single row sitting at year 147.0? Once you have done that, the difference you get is 122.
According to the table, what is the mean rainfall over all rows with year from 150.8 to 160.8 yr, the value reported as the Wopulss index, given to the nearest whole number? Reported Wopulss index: 13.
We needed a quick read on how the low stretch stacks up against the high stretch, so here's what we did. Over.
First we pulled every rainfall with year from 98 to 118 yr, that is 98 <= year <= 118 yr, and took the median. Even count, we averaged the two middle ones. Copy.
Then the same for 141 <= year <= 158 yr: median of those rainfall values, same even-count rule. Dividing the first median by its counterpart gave 4.3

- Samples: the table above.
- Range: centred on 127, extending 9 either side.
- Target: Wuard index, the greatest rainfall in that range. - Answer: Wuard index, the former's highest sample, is 55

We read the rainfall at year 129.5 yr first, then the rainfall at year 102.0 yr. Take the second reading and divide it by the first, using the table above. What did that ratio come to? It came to 1.4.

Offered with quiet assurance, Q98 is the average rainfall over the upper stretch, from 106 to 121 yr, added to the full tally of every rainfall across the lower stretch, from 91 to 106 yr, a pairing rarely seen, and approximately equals 427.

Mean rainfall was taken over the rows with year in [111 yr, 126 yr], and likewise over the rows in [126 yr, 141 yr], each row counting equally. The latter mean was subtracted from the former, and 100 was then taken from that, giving -81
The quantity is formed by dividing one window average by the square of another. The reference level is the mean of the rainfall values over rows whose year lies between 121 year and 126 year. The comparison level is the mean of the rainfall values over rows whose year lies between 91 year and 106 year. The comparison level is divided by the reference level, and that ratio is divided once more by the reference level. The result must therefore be 0.02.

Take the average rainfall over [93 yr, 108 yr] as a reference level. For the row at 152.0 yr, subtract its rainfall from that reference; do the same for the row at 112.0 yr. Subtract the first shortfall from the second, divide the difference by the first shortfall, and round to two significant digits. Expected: -0.86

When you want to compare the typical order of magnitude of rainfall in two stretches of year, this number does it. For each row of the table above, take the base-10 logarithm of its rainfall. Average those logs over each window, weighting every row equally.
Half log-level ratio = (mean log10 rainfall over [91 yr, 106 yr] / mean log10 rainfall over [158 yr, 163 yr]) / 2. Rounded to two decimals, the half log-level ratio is 0.76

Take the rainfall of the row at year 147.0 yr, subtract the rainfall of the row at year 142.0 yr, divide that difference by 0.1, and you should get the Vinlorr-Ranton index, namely -47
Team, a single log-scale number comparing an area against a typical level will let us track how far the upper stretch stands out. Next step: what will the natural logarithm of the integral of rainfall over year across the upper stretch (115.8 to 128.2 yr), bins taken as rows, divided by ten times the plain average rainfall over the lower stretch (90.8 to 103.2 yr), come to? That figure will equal 0.06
